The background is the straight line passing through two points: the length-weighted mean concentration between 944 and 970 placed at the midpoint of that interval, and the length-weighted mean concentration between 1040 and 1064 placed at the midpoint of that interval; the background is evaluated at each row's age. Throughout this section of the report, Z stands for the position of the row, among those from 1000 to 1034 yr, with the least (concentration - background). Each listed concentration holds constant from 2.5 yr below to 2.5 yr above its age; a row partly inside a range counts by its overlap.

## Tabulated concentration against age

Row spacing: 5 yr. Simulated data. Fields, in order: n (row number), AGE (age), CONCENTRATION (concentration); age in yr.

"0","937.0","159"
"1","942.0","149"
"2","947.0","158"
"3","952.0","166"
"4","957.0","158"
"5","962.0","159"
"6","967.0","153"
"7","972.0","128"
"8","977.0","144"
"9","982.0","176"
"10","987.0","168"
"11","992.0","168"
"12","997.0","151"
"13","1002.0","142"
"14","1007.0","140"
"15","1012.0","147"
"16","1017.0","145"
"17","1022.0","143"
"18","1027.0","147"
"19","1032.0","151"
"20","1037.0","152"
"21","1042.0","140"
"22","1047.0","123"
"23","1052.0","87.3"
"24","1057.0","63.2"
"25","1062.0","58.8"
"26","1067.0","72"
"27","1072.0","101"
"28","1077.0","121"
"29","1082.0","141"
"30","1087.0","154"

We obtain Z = 1002.0 yr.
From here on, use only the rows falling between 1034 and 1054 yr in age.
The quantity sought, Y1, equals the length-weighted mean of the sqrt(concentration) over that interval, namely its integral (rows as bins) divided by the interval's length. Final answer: 11.2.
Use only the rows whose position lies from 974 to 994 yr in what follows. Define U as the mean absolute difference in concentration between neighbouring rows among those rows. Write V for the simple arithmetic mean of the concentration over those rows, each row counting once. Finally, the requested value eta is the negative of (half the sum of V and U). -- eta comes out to -88.7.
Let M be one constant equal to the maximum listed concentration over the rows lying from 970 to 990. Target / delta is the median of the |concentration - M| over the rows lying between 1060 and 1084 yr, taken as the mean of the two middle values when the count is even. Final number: 75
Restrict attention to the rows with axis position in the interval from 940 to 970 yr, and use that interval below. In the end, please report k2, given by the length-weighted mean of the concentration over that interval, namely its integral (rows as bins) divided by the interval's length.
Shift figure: 157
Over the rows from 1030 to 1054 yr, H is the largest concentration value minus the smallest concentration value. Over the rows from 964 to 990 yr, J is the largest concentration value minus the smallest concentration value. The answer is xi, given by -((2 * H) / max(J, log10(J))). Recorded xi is -2.7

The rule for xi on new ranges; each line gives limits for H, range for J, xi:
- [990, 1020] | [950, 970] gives -4.3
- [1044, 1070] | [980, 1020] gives -3.6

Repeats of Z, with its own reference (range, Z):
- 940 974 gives 972.0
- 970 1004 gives 972.0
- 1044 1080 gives 1062.0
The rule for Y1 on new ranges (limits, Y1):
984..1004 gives 12.6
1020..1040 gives 12.2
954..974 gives 12.3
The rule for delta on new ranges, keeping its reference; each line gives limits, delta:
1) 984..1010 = 25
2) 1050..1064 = 113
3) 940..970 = 18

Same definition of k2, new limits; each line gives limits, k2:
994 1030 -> 145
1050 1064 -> 70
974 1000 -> 160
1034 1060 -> 113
